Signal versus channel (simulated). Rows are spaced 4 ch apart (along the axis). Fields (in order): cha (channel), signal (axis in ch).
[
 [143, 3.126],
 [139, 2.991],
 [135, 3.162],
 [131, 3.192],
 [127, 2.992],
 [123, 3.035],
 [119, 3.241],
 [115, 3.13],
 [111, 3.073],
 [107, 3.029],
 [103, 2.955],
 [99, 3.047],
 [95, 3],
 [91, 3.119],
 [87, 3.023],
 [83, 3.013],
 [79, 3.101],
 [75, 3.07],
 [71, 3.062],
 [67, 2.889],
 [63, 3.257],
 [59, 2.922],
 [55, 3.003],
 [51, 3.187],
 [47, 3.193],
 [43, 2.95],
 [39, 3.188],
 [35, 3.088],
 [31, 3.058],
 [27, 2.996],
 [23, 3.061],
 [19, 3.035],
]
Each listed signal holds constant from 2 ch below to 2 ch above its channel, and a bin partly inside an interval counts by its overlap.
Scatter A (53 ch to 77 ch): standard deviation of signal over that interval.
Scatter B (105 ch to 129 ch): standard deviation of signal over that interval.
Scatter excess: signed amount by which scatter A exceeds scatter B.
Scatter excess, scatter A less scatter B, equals 0.04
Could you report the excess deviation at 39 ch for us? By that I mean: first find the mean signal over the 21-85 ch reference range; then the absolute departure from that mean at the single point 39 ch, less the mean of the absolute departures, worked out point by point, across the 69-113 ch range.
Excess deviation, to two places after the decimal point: 0.08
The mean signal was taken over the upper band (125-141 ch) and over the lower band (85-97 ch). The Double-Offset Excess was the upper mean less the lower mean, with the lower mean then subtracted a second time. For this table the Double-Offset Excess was -3.01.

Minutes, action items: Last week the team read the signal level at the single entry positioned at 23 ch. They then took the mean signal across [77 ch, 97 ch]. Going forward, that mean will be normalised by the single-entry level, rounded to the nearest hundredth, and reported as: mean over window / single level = 1.00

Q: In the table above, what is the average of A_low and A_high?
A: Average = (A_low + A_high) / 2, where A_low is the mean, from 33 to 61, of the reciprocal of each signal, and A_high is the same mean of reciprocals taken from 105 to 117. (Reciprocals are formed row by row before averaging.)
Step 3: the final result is 0.3253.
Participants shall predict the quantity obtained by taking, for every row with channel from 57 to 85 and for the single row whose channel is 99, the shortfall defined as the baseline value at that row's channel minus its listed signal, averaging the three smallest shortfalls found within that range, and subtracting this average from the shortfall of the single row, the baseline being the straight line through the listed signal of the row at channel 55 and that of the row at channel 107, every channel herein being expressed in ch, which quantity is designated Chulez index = 0.11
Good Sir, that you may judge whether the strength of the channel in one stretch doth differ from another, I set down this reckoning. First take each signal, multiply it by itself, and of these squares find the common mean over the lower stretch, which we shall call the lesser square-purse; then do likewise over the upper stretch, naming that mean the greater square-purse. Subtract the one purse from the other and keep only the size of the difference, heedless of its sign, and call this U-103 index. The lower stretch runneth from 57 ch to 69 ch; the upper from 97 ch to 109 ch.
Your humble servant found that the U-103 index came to 0.10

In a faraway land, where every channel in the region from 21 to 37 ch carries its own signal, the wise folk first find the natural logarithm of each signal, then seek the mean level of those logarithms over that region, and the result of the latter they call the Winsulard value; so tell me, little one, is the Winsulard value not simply 1.115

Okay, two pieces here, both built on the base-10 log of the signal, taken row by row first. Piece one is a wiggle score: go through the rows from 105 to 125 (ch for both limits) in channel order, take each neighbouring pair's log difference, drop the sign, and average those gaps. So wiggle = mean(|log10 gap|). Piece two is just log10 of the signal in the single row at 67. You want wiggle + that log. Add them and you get 0.475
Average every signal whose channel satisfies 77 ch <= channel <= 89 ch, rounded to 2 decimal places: 3.05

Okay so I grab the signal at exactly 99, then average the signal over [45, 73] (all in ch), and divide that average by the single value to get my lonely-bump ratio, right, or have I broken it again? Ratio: 1.01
